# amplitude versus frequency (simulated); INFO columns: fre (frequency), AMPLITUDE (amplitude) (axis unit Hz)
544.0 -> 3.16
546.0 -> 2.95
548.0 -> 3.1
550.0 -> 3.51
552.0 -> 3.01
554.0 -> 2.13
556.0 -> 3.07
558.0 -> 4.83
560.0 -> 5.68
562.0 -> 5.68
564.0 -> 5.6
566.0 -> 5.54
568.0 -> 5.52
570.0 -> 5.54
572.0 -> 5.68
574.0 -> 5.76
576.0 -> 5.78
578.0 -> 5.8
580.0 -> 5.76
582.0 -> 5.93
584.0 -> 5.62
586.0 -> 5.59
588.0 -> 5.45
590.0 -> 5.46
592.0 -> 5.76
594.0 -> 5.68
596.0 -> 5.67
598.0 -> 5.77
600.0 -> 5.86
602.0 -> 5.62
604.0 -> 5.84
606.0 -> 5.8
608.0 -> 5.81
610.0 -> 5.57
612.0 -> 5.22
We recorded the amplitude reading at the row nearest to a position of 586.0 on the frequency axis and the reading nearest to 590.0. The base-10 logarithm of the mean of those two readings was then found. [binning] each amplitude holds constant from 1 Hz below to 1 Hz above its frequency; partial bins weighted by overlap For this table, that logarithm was 0.742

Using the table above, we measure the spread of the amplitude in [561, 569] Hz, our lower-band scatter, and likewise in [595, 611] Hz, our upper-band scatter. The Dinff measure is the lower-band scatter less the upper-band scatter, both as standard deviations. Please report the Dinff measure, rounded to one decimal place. 0.0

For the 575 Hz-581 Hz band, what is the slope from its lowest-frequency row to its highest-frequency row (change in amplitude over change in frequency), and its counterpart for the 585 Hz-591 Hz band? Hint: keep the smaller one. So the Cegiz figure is -0.03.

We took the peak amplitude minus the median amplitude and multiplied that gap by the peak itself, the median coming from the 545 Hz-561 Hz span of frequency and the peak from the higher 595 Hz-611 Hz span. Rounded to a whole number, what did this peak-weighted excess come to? 16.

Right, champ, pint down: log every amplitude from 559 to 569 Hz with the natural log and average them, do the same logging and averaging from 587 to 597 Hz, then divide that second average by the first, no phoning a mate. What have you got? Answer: 1.00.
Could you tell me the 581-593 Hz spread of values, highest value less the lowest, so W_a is 0.48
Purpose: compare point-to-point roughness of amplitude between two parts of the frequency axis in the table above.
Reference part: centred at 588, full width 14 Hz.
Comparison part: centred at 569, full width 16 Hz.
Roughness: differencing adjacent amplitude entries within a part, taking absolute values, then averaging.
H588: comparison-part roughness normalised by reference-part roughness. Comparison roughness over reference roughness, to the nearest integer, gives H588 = 0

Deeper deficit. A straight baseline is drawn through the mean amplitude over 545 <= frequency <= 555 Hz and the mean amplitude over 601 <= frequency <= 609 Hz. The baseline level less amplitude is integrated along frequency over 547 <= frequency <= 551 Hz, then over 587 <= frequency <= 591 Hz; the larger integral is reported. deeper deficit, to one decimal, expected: -1.7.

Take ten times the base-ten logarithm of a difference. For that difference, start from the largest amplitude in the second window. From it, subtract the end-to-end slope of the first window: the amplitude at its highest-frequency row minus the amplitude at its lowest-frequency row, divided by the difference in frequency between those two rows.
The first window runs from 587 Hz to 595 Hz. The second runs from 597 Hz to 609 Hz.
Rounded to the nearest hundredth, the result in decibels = 7.65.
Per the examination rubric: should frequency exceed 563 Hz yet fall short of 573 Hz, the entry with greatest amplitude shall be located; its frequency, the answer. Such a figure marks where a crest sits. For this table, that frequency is 572.0 Hz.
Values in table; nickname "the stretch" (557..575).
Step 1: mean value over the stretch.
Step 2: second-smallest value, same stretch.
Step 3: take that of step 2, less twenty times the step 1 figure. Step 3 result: -105.2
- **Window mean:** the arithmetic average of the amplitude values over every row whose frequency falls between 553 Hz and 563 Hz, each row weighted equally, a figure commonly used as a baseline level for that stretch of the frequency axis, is 4.3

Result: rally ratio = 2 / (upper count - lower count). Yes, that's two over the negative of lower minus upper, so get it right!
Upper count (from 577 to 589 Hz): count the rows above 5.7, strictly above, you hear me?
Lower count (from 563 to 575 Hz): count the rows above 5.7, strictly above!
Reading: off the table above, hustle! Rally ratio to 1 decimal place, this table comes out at 1.0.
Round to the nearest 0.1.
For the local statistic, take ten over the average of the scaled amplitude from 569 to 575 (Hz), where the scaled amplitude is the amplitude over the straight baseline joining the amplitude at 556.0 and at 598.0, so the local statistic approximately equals 7.2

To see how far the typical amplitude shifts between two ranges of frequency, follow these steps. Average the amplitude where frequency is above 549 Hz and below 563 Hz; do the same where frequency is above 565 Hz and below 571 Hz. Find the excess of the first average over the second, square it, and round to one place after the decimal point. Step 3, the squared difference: 2.4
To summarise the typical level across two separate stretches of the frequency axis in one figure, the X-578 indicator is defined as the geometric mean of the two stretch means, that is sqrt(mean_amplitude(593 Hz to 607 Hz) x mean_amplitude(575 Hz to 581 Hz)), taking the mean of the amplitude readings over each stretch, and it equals 5.8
